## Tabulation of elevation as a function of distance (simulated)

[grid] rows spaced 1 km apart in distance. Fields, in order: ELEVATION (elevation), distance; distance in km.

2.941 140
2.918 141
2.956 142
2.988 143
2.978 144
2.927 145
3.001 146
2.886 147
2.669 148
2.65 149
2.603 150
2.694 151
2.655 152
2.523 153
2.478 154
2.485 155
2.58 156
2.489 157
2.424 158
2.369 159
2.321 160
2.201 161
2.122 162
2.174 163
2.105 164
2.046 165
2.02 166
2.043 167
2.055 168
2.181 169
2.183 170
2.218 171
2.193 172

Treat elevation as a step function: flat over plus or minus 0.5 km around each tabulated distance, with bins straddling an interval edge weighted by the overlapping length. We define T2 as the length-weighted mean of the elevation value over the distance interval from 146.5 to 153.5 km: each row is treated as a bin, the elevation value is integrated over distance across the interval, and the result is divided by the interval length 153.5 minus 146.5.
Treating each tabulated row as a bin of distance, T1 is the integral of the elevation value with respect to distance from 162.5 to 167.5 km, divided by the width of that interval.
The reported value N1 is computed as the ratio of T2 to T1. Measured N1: 1.28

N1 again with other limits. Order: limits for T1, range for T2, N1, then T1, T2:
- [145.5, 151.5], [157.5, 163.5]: 0.82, 2.75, 2.27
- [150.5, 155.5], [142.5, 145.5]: 1.15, 2.57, 2.96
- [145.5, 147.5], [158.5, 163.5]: 0.76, 2.94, 2.24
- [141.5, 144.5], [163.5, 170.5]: 0.70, 2.97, 2.09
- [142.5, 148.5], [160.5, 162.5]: 0.74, 2.91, 2.16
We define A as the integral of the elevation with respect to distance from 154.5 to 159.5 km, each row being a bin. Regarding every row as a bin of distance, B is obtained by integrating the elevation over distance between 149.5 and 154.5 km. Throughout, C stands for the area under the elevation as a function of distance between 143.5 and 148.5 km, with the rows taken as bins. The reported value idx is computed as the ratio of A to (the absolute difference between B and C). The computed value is 8.2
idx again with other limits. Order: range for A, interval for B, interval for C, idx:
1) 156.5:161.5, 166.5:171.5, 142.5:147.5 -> 2.9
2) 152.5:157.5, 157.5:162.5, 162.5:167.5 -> 12.0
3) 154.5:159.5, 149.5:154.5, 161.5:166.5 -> 5.0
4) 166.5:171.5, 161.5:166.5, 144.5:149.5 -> 2.9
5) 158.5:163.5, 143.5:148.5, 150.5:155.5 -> 6.9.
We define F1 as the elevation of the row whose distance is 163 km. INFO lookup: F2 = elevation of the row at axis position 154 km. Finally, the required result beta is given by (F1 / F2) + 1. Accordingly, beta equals 1.88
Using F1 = 2.174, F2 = 2.478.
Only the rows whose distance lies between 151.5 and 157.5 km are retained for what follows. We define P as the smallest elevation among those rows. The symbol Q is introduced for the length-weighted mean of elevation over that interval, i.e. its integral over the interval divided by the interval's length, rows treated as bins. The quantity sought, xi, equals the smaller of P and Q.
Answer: 2.48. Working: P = 2.478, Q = 2.5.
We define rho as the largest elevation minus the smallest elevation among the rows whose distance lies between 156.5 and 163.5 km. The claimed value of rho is 0.37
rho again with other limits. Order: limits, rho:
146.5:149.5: 0.24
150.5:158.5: 0.27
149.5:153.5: 0.17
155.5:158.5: 0.16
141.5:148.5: 0.33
